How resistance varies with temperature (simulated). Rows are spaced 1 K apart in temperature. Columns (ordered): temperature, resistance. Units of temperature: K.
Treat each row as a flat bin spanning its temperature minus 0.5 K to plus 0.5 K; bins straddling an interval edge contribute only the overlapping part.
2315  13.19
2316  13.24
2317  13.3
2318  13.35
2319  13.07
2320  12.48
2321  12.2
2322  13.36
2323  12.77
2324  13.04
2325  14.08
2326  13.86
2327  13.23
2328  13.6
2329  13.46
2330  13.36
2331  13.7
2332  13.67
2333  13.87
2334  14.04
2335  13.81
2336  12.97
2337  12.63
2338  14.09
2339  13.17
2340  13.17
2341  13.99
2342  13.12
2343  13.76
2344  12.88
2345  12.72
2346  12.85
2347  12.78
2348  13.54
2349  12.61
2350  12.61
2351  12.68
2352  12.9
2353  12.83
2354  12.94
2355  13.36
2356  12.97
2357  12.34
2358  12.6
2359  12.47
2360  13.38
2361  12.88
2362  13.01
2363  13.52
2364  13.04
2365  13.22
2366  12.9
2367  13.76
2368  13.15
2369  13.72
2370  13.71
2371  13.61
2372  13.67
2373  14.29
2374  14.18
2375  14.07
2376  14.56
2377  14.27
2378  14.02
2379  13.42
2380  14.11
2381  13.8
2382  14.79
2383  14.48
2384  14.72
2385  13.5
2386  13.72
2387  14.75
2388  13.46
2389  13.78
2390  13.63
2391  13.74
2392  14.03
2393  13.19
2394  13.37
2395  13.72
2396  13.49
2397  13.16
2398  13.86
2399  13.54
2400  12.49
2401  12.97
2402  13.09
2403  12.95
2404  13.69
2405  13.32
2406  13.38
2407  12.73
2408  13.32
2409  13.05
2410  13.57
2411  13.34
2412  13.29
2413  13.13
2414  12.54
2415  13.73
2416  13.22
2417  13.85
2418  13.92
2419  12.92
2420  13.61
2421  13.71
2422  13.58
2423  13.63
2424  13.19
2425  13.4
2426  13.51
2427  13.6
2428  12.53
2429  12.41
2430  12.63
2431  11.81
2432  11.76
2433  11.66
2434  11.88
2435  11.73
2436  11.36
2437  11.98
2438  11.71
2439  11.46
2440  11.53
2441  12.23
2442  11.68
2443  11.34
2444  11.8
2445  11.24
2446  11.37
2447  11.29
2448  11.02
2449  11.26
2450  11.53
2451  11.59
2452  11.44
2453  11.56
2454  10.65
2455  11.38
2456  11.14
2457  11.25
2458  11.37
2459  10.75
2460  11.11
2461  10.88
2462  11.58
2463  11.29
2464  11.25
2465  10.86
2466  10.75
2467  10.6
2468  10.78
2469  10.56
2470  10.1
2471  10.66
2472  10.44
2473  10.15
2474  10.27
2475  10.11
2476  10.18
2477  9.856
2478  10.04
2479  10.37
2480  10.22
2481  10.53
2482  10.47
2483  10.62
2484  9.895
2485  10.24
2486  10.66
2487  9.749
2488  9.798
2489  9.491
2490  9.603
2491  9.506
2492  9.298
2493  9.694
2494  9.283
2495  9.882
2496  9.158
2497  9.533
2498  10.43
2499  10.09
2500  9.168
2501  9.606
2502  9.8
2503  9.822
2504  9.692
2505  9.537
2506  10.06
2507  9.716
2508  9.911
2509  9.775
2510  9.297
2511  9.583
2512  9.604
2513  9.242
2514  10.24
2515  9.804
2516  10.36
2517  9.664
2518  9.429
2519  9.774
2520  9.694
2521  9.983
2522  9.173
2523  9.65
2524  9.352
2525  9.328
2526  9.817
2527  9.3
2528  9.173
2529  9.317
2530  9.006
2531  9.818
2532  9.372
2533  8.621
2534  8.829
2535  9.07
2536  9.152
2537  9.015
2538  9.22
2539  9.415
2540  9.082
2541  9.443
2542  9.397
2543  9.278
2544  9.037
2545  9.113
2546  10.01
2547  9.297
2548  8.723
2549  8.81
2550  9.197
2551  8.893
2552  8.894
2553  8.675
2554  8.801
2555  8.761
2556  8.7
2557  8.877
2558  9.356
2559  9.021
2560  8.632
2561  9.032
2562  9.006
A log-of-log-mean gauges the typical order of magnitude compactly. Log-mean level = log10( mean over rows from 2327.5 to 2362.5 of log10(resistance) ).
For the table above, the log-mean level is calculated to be 0.049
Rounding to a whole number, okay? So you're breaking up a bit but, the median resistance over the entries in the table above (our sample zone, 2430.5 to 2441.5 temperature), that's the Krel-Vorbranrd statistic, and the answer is 12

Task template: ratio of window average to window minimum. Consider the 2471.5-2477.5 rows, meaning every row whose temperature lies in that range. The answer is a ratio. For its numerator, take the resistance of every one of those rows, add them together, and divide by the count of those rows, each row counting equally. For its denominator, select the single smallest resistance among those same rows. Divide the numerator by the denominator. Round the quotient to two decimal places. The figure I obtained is 1.03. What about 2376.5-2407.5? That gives 1.09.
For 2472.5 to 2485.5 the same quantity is 1.04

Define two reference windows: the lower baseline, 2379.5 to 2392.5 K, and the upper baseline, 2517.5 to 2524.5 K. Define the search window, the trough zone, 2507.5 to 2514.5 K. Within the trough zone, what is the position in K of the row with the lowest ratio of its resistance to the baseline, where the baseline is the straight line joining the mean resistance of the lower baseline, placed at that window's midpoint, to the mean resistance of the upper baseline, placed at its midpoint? 2510 K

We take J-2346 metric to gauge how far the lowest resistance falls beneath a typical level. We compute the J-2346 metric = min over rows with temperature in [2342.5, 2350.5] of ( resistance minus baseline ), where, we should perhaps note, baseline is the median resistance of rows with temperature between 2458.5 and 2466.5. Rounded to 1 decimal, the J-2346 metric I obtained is 1.6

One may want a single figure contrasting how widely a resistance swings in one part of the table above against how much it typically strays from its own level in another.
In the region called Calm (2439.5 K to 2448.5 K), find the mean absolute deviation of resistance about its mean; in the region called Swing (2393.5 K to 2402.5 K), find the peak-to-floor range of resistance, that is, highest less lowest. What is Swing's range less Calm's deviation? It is 1.1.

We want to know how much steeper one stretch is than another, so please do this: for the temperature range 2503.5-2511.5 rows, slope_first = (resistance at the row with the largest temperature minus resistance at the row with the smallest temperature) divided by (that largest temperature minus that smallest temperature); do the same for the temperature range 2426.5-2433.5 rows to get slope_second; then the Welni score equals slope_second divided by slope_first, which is 21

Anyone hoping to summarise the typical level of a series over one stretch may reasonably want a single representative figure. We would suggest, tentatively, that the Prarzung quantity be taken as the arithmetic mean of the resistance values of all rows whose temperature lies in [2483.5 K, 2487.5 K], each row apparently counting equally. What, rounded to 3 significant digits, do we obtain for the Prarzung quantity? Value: 10.1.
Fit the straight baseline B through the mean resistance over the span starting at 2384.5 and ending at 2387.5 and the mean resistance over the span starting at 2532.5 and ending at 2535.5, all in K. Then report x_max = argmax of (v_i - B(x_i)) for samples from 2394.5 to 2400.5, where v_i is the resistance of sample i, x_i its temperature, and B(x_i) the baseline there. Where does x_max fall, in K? 2398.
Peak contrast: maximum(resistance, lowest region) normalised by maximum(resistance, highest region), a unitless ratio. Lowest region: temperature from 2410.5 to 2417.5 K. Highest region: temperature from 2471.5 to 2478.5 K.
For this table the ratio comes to 1.33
